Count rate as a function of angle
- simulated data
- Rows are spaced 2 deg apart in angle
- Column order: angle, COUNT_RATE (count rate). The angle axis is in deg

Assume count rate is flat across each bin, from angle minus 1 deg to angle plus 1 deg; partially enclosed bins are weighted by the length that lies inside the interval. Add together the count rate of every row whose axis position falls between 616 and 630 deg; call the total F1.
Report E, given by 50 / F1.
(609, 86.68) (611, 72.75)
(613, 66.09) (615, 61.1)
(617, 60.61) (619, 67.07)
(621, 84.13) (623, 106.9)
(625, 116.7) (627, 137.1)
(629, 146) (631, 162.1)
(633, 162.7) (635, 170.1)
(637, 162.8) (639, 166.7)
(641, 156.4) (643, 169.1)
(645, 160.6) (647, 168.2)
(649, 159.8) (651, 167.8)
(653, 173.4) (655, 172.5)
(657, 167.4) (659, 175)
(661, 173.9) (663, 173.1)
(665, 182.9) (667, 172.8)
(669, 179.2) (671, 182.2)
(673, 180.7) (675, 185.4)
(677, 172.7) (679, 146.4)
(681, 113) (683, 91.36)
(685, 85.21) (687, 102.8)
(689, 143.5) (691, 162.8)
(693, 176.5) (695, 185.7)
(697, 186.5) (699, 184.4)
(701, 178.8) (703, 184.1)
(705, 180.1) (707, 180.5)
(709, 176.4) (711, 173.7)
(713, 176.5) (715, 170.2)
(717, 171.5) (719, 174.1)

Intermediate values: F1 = 719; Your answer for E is 0.07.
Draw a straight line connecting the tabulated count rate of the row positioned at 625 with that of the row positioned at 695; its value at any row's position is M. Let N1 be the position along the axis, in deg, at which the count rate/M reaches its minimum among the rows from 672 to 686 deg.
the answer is 685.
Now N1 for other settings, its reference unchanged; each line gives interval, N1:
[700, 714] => 711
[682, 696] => 685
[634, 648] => 645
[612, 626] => 617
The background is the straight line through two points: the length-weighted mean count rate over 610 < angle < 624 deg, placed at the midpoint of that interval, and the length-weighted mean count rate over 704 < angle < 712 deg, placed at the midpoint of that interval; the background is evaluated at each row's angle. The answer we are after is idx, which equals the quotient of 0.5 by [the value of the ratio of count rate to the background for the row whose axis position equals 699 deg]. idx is 0.45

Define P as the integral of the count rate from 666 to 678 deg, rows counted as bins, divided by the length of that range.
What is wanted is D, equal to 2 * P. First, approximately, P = 179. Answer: 358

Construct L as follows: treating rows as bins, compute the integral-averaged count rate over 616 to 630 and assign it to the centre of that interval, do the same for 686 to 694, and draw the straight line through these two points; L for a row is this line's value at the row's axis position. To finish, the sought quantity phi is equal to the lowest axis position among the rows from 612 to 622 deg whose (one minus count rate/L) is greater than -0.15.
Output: 613 deg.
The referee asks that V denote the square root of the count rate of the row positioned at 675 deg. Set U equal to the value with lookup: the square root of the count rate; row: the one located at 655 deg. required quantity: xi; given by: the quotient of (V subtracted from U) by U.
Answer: -0.04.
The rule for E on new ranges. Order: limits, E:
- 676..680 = 0.16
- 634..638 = 0.15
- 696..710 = 0.04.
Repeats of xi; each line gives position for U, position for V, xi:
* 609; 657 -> -0.39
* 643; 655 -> -0.01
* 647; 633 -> 0.02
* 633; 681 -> 0.17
